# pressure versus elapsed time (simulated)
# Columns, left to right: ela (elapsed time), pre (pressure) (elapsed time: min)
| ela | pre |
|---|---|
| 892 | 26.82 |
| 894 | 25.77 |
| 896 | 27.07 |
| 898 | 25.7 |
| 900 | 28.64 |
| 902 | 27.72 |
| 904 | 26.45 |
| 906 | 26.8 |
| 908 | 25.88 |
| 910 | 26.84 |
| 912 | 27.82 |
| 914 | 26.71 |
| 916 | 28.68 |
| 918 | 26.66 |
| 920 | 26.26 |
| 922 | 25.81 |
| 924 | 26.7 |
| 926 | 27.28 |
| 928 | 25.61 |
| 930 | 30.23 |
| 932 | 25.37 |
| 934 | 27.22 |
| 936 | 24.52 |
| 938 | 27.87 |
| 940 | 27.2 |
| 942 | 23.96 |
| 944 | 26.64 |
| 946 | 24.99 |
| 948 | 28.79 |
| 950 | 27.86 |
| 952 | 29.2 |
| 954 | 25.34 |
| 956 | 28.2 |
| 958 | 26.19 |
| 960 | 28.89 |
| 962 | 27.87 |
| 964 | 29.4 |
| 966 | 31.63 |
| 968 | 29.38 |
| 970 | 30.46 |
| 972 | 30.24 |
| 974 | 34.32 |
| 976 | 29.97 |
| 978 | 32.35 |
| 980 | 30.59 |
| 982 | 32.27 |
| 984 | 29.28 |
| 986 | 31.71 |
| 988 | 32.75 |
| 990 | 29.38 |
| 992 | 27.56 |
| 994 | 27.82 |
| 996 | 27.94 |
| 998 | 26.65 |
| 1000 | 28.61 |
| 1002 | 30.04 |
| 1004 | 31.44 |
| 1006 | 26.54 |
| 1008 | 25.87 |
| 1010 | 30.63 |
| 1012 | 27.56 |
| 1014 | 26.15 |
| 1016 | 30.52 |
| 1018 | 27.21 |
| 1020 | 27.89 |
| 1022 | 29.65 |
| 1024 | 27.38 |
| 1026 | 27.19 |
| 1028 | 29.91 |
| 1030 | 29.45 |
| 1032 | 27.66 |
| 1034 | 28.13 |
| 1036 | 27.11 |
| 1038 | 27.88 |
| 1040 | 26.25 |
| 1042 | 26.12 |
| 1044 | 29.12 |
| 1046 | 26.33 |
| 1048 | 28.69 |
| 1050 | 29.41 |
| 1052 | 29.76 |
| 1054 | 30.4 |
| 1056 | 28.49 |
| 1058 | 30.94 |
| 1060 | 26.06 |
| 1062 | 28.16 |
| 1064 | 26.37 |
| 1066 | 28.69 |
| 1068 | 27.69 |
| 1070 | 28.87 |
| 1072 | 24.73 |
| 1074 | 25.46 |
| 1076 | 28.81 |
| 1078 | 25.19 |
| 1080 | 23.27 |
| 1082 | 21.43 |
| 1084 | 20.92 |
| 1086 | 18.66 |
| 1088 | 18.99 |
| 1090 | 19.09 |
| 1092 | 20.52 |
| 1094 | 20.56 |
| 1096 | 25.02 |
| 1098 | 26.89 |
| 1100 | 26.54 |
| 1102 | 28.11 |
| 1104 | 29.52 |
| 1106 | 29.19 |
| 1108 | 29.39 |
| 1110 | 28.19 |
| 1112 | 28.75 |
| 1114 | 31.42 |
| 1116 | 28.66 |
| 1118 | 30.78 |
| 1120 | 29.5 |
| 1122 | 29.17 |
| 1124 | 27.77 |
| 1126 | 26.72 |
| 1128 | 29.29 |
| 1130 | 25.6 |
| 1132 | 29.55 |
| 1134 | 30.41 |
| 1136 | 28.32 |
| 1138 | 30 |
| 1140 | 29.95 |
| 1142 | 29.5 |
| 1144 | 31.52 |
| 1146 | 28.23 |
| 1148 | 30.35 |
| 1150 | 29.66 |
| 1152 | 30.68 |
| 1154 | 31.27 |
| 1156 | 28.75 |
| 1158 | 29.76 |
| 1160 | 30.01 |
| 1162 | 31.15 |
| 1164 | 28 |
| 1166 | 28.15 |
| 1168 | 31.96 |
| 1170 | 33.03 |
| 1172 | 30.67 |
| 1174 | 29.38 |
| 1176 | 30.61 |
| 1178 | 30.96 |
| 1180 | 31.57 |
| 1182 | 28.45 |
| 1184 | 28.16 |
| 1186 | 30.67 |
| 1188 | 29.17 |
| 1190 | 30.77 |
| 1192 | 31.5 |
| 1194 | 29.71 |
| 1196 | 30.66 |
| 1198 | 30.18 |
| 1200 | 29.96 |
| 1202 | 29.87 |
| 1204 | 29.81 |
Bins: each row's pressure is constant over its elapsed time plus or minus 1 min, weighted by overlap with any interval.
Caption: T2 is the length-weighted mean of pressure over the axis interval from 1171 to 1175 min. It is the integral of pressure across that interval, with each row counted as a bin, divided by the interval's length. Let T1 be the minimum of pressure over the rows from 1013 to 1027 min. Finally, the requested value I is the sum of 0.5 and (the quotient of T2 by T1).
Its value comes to 1.65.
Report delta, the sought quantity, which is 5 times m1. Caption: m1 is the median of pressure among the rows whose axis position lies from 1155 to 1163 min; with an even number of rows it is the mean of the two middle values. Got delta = 149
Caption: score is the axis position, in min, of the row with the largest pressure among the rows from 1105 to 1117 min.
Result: 1114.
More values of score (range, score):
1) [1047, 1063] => 1058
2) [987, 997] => 988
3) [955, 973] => 966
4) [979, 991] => 988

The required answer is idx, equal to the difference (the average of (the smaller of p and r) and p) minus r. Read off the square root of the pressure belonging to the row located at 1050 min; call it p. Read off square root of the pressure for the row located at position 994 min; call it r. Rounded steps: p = 5.42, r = 5.27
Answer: 0.07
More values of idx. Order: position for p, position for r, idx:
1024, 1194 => -0.22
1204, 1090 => 0.55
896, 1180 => -0.42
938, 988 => -0.44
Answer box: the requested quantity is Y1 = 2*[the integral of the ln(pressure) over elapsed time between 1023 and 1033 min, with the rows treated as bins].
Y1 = 66.9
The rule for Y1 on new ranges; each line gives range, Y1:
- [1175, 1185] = 68.0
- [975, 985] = 68.6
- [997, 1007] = 67.1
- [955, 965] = 66.7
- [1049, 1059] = 67.9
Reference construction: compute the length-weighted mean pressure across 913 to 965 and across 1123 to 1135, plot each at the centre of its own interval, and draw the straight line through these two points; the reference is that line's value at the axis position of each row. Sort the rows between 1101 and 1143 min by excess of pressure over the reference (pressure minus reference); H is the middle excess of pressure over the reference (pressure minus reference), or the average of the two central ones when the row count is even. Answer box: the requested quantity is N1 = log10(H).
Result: 0.0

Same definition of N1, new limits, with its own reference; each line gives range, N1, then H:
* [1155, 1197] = 0.3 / 2.0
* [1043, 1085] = -0.5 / 0.3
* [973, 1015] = 0.3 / 2.0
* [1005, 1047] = -1.5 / 0.0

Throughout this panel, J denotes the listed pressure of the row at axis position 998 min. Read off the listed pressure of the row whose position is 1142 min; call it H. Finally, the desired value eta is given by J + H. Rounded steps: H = 29.5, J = 26.65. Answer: 56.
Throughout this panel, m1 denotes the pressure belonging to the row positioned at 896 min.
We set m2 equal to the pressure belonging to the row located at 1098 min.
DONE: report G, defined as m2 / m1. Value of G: 0.99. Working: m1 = 27.07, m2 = 26.89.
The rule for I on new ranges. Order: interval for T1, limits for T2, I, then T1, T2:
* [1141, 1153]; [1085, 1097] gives 1.23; 28.23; 20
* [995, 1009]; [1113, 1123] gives 1.66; 25.87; 30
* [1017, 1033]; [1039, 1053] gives 1.53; 27.19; 28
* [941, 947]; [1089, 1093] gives 1.33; 23.96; 20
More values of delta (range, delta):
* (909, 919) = 134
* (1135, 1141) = 150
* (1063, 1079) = 135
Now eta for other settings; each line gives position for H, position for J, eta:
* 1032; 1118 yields 58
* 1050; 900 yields 58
